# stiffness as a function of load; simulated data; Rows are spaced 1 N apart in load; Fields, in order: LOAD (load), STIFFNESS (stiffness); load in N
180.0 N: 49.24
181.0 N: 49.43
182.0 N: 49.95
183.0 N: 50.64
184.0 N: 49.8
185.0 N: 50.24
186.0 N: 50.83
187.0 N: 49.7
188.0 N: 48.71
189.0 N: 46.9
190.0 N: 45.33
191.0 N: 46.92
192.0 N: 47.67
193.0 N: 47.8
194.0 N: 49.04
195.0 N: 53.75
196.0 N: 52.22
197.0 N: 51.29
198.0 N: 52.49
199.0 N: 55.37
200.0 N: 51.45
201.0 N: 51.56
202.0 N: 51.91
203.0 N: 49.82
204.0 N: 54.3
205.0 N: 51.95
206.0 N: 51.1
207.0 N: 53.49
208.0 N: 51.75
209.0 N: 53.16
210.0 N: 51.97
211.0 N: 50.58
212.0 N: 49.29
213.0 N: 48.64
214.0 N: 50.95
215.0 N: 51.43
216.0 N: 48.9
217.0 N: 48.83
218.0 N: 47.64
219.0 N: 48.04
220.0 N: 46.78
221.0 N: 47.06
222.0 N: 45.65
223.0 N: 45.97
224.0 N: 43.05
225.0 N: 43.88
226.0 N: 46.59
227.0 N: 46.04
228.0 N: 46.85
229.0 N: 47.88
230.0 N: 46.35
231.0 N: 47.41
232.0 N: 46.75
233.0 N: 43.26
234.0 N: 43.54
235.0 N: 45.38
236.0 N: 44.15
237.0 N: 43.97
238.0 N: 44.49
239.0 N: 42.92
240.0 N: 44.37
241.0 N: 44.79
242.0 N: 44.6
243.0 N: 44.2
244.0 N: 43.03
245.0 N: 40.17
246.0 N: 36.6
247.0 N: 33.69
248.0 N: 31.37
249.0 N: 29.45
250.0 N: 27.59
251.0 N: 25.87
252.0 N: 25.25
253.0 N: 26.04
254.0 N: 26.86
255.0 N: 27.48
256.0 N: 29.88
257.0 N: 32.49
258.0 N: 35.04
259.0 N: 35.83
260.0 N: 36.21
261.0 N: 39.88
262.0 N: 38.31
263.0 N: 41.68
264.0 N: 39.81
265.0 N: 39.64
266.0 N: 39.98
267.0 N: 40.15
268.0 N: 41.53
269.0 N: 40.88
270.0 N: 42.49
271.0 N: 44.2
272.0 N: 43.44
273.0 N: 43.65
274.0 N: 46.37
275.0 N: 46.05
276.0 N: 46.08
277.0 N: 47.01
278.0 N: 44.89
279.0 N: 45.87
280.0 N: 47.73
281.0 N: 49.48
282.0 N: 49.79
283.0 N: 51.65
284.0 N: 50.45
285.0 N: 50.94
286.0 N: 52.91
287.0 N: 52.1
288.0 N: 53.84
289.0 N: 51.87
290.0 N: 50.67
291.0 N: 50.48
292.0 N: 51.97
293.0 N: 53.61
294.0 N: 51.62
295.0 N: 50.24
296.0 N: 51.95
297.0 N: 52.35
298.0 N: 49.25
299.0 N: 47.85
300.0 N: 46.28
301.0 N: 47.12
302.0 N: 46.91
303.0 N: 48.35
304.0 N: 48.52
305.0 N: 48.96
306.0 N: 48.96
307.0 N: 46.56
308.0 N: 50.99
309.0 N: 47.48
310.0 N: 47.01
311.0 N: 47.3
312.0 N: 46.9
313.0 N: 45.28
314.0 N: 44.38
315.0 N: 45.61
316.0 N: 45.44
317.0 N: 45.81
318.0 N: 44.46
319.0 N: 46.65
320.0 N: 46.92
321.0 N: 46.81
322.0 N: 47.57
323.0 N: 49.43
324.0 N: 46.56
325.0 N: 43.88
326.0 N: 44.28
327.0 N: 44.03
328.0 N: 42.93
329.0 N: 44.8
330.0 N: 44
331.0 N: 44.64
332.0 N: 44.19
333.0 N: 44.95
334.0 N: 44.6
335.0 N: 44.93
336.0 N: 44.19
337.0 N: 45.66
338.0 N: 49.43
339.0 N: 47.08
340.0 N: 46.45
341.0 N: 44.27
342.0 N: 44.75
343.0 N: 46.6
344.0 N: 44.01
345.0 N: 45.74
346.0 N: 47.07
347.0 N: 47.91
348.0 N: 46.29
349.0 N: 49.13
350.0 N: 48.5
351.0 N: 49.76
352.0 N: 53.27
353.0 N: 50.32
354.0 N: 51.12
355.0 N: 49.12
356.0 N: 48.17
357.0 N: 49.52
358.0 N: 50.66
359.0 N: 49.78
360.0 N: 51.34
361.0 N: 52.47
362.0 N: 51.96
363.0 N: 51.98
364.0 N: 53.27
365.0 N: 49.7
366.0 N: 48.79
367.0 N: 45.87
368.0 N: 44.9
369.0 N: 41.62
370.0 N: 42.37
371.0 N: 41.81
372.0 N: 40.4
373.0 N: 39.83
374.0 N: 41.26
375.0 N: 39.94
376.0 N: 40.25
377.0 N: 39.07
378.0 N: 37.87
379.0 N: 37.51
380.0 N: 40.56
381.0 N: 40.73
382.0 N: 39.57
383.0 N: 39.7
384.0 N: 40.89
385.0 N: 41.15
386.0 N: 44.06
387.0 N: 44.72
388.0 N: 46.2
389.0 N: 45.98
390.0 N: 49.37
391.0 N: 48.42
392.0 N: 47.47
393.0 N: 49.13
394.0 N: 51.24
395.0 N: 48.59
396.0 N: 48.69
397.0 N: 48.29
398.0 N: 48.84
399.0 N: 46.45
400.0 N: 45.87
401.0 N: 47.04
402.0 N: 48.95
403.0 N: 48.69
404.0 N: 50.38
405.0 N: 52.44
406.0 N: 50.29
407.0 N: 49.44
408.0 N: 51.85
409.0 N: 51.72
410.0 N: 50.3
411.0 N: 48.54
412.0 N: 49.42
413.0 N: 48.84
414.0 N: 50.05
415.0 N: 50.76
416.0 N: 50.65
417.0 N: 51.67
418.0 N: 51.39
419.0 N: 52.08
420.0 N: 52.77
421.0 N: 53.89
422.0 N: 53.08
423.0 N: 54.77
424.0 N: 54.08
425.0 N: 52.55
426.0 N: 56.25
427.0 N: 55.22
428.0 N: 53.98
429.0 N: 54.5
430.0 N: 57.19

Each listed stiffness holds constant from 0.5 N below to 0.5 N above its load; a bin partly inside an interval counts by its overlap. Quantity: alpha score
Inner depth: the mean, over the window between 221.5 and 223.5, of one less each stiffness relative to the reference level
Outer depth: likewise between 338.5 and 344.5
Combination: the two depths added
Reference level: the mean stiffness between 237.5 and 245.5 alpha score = -0.096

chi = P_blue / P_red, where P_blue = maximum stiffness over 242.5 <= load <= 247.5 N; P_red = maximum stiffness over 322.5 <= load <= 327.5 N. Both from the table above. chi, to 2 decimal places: 0.89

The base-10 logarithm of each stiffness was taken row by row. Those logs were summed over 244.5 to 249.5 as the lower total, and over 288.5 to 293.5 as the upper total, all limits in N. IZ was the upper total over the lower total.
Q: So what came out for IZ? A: 1.12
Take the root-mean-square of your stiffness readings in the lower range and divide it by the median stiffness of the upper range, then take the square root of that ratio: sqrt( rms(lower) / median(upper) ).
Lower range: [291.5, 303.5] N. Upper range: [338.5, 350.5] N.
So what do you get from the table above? 1.04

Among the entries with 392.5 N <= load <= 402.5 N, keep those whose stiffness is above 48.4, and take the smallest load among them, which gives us 393.0 N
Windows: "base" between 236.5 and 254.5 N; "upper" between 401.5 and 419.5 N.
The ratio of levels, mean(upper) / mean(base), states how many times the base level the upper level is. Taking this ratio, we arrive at 1.38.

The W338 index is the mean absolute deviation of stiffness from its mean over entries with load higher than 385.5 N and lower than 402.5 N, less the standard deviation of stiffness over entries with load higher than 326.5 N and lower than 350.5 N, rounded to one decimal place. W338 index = -0.2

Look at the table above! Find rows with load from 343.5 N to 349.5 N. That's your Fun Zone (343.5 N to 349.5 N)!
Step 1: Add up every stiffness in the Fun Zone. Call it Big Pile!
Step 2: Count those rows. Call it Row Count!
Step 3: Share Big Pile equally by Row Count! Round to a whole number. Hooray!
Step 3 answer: 47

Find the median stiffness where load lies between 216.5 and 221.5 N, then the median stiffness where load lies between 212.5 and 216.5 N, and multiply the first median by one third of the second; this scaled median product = 793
